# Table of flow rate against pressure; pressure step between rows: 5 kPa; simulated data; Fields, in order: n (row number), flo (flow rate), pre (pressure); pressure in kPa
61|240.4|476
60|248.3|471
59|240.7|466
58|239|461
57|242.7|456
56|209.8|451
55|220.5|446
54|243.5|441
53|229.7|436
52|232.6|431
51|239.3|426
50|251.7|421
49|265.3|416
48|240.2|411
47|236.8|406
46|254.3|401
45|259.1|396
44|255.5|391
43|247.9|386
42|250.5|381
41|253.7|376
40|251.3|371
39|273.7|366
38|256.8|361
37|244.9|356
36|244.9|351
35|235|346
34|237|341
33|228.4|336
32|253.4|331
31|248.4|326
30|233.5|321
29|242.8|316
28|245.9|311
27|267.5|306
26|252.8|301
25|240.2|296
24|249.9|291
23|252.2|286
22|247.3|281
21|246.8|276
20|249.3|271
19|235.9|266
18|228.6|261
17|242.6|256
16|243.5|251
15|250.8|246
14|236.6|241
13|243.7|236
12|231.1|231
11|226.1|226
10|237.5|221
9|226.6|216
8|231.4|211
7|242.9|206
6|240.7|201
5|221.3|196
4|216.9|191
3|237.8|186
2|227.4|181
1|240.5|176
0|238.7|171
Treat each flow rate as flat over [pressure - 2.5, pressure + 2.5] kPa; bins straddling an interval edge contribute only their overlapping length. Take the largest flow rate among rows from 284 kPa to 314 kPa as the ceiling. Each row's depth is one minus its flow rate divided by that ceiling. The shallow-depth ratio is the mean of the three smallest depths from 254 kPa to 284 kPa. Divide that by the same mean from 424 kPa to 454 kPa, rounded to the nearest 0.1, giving 0.7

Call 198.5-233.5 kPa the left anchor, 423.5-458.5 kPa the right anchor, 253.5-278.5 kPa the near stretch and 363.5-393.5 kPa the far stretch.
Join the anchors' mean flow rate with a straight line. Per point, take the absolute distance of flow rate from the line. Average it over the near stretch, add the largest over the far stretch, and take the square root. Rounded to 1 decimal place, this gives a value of 7.1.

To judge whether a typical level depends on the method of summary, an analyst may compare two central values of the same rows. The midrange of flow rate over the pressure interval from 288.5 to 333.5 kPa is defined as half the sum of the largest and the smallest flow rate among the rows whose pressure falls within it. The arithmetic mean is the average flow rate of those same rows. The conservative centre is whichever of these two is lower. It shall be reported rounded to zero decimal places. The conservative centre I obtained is 248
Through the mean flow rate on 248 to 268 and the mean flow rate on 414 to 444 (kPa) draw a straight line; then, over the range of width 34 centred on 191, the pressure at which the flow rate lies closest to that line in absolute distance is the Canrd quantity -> 186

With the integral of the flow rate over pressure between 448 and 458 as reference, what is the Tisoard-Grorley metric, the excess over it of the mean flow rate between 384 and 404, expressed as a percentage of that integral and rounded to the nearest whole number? -89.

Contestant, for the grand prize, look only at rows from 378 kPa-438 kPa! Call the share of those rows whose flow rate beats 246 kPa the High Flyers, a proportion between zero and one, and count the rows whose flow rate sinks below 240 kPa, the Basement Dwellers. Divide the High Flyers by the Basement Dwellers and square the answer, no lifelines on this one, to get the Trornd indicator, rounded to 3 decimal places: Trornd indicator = 0.021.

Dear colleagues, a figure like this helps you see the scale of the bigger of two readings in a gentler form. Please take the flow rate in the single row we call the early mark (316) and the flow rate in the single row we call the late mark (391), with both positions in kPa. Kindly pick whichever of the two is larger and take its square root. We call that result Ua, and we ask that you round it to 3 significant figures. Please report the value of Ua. 16.0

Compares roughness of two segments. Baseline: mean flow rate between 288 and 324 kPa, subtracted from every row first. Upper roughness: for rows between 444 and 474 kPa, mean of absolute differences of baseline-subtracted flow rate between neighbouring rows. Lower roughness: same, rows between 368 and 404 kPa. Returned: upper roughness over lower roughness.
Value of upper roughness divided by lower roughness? 2.8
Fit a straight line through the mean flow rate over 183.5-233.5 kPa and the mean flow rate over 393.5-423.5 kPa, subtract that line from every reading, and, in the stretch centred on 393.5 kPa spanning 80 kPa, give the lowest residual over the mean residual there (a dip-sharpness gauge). -19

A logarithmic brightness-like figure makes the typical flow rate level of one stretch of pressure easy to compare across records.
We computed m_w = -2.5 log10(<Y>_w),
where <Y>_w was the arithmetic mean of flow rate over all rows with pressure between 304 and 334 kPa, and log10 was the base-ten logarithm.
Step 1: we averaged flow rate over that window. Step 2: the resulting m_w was -5.99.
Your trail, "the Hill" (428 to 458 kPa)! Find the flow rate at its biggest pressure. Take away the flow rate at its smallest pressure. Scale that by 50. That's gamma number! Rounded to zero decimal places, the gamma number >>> 505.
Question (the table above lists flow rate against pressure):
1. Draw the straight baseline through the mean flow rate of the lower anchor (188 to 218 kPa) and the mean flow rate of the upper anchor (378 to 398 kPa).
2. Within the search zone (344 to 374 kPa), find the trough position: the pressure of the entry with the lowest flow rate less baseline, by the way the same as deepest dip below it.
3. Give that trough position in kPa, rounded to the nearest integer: 346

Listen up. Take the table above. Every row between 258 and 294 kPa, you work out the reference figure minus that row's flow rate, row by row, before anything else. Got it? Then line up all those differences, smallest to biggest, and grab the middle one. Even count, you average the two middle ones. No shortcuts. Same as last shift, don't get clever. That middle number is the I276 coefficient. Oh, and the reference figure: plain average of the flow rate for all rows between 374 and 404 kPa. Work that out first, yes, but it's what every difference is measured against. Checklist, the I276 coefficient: 6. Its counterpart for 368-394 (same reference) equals 2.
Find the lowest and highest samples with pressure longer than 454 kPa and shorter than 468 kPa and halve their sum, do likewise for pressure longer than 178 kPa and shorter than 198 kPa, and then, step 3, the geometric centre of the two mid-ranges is 234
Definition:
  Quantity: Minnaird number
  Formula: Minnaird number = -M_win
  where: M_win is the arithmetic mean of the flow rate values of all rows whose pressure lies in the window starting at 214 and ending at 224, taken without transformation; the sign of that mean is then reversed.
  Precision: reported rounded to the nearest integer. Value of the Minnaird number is -232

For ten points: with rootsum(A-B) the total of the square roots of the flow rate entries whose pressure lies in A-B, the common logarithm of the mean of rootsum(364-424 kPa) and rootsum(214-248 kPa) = 2.17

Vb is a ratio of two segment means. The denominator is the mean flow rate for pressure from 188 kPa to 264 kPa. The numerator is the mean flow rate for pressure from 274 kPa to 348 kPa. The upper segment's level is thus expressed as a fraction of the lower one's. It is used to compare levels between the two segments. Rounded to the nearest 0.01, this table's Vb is 1.05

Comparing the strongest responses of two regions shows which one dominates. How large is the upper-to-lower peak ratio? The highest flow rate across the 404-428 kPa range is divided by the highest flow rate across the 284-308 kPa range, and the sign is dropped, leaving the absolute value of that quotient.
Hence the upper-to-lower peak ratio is 0.99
